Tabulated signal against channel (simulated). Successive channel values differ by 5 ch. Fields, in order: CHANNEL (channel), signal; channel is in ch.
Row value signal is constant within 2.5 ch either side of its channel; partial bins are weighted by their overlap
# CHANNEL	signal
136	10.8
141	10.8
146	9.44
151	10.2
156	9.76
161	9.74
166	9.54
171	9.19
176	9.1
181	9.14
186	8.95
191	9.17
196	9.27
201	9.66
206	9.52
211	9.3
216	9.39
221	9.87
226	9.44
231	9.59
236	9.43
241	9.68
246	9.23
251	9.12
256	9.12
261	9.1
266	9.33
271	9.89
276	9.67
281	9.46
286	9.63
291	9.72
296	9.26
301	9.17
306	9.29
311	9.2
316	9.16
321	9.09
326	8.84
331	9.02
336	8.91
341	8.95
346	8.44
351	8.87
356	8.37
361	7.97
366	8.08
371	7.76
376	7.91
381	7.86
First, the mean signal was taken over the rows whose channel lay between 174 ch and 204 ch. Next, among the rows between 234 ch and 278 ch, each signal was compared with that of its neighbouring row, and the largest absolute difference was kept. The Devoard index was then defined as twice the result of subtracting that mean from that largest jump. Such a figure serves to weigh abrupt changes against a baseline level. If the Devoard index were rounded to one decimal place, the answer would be -17.3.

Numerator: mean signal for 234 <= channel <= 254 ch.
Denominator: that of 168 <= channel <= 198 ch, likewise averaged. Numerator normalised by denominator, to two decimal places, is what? 1.02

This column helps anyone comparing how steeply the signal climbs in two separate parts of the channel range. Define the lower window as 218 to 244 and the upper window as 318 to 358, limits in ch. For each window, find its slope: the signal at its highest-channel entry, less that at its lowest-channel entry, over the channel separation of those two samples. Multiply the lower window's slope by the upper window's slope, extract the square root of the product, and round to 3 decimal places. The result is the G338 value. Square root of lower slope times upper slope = 0.014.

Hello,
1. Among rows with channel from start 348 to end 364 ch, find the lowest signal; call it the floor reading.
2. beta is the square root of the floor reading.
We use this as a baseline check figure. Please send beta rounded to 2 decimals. 2.82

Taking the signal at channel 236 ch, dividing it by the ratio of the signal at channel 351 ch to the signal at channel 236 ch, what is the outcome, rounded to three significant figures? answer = 10.0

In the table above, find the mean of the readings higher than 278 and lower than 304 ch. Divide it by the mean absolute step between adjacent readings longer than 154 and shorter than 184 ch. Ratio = 67.5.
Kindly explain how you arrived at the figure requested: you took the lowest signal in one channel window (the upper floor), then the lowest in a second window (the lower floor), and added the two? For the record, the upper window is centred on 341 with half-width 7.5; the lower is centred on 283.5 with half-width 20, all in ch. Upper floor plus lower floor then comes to 17.6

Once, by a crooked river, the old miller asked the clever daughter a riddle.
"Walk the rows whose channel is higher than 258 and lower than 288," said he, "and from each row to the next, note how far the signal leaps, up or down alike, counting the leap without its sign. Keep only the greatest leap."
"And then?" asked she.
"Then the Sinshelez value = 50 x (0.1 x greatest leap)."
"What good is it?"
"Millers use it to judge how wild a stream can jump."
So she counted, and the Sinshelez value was 2.8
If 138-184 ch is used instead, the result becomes 6.8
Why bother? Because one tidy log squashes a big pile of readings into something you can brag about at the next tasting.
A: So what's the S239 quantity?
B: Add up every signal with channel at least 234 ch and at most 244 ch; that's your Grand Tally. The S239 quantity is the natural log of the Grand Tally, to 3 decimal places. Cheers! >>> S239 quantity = 2.950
